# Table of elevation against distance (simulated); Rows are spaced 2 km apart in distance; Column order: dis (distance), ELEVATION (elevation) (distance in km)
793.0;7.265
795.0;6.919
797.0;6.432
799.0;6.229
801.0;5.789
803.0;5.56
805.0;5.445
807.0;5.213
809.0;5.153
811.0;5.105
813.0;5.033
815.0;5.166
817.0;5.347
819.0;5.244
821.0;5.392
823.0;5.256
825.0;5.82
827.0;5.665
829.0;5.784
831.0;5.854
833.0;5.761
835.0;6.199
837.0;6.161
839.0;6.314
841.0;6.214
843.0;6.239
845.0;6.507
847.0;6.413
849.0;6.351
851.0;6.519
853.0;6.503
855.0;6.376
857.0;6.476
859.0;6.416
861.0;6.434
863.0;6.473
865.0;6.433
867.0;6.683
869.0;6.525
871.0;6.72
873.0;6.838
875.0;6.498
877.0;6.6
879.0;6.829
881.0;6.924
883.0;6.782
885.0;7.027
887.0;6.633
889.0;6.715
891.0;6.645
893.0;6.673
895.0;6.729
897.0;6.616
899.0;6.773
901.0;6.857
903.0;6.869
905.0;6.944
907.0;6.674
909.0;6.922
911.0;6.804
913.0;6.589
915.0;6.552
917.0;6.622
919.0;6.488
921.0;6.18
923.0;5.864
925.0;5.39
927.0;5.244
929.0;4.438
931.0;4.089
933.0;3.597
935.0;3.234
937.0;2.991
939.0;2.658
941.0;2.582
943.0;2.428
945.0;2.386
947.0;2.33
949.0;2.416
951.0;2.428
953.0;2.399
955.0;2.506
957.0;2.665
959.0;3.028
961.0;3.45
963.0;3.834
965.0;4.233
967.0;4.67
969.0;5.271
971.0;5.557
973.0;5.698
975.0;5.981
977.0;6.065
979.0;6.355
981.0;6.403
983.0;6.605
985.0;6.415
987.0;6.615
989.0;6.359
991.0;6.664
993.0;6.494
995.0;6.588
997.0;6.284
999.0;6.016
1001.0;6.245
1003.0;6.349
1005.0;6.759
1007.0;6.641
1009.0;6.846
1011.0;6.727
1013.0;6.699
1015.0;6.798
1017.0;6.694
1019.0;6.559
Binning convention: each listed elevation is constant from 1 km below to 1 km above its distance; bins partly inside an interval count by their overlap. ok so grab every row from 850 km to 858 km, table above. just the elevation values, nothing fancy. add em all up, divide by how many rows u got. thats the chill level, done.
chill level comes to 6.47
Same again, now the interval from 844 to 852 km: 6.45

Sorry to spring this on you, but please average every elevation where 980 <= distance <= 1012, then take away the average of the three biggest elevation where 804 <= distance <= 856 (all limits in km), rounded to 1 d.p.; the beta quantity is 0.0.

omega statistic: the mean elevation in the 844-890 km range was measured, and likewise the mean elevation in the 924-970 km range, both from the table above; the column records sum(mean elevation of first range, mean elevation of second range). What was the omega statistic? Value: 10.0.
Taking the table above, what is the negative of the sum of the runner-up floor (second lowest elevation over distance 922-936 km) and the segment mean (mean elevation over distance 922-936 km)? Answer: -8.1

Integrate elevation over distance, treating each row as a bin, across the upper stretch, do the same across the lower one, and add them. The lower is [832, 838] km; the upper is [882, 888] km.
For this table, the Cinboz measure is 77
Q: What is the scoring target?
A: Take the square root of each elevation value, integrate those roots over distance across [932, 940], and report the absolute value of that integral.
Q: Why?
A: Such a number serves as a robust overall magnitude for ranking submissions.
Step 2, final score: 14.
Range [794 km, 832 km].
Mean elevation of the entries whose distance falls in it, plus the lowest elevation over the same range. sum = 10.6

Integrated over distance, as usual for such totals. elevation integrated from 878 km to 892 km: 95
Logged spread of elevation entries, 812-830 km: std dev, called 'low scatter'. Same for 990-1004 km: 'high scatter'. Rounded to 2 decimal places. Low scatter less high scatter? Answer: 0.06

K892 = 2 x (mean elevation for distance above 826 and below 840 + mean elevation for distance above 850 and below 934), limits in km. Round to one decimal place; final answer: 24.7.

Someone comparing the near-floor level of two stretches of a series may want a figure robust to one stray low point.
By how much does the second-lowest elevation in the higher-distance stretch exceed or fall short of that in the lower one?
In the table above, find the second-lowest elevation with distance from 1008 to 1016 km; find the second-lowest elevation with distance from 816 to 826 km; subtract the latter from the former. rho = 1.5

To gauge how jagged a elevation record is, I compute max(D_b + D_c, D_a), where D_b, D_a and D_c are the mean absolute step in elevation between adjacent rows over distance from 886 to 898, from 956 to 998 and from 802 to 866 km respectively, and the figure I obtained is 0.27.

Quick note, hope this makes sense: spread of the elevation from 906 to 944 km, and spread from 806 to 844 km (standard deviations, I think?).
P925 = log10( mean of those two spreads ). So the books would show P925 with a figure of 0.0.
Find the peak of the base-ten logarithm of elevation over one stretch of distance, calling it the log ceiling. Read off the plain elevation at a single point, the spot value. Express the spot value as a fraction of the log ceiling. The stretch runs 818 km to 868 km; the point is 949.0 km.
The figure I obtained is 2.93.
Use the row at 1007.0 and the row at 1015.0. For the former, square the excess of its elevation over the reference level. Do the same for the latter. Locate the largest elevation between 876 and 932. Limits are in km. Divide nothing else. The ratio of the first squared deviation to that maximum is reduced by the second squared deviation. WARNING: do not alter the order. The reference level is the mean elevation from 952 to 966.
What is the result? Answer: -11.5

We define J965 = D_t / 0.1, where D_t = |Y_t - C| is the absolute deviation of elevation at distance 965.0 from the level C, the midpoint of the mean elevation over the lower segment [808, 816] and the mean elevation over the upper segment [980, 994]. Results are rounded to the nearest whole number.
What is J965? 16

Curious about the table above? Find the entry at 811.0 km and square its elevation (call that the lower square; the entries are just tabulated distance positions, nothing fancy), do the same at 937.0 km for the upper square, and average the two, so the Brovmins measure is 17.5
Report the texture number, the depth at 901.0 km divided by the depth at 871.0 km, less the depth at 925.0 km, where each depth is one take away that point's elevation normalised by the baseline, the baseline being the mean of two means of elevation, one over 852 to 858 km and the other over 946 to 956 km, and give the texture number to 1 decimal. 1.3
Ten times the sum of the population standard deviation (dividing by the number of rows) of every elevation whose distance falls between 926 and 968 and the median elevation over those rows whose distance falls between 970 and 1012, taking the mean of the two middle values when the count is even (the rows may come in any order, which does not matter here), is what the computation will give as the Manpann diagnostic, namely 73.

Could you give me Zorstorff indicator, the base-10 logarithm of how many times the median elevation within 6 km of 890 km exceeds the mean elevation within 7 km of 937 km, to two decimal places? 0.34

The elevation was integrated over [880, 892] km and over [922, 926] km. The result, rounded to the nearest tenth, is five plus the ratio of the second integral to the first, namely 5.3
